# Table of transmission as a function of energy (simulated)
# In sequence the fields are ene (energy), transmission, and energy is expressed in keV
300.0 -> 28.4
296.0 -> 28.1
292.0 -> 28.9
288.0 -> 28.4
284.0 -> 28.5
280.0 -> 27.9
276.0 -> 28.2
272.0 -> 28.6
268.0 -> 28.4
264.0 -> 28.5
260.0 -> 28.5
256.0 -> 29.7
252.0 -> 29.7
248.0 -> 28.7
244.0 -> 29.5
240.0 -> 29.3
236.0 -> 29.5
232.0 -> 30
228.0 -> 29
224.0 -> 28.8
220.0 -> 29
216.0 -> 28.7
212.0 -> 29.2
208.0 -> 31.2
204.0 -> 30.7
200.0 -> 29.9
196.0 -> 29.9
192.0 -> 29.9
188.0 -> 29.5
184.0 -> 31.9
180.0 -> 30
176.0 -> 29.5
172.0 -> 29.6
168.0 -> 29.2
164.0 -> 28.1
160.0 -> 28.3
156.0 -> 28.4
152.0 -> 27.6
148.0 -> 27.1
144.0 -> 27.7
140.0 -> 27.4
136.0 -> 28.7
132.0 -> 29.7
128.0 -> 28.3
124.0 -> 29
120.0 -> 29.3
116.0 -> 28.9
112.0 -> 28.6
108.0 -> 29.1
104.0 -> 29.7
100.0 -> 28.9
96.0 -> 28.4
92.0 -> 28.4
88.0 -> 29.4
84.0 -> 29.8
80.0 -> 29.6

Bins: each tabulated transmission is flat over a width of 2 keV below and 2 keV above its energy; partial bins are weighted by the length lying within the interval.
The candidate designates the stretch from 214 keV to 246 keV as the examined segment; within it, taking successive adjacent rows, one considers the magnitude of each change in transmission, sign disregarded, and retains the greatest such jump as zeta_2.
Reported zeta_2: 1.00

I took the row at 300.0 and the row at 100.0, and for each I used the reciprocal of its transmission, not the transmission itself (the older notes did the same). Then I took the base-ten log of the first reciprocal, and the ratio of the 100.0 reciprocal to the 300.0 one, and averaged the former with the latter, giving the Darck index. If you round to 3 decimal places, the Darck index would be -0.235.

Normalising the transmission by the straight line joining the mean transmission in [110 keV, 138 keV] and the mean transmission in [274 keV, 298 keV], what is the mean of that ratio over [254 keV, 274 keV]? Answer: 1.01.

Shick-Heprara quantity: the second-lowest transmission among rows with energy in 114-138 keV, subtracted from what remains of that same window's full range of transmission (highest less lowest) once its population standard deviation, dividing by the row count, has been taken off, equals -27.7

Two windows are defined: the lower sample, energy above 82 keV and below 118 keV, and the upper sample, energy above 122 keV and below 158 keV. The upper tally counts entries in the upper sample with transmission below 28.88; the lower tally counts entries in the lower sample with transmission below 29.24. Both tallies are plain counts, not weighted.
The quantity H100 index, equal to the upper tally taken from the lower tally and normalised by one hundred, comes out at -0.01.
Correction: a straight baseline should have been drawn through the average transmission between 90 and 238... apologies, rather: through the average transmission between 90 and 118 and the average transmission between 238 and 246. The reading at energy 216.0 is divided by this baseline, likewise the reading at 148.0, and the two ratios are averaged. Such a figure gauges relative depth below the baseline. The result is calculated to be 0.96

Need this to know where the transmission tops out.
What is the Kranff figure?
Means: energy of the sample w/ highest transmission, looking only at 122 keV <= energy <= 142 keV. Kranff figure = 132.0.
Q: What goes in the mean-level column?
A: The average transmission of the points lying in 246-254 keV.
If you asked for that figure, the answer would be 29.2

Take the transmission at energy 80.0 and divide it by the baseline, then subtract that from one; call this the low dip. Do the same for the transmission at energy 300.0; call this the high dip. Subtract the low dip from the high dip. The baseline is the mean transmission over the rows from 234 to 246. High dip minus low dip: 0.041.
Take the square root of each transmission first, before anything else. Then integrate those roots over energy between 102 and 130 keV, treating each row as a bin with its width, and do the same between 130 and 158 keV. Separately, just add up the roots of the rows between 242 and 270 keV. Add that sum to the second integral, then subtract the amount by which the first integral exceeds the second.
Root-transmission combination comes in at 184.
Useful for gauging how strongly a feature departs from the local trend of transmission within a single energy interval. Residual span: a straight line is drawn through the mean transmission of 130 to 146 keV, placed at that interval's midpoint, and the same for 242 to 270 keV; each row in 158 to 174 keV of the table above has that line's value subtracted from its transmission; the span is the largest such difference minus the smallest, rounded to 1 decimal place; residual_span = 1.5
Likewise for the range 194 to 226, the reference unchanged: 2.5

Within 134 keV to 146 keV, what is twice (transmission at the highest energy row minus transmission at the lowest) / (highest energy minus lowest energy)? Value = -0.25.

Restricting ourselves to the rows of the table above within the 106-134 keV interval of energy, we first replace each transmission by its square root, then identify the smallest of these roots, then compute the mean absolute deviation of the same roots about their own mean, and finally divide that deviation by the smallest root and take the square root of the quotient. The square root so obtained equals 0.076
